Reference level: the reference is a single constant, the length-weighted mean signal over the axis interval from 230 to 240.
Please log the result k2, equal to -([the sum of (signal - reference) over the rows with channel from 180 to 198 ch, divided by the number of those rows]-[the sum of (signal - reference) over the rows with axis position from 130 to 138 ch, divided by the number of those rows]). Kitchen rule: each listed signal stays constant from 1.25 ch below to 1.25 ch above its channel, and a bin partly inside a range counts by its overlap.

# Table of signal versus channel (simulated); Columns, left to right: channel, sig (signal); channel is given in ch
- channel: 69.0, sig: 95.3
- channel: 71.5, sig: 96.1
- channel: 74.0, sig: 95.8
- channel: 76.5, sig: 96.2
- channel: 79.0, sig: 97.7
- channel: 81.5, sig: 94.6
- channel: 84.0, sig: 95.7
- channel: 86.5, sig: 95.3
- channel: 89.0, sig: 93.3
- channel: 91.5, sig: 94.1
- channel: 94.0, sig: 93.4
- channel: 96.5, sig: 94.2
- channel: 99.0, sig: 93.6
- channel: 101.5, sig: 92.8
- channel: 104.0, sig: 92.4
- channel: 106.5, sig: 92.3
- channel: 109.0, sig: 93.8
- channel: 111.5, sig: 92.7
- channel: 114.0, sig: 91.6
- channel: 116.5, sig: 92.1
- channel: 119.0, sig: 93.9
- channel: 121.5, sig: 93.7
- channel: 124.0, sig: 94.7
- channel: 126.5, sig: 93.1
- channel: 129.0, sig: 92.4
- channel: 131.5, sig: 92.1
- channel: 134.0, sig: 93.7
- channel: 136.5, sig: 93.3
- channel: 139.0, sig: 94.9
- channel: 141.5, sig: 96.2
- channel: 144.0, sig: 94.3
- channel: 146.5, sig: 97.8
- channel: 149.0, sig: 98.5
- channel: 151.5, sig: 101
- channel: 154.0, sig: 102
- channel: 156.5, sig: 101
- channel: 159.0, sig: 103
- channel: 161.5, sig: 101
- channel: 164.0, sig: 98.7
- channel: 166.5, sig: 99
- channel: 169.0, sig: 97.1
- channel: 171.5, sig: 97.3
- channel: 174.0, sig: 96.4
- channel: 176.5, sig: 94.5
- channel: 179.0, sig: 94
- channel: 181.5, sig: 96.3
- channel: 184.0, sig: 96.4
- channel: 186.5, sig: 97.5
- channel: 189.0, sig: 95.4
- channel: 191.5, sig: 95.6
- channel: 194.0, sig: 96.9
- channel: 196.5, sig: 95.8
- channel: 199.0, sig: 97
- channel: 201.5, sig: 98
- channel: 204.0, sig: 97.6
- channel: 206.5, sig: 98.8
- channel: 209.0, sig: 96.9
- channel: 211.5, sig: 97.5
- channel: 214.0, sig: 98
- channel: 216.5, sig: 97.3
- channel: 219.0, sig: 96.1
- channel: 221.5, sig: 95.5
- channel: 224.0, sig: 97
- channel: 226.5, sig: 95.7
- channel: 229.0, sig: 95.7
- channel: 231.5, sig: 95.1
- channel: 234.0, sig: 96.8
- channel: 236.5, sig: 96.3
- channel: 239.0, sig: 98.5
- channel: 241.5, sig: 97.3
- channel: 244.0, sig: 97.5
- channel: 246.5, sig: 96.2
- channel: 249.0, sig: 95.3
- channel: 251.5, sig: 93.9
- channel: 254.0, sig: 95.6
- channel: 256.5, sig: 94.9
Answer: -3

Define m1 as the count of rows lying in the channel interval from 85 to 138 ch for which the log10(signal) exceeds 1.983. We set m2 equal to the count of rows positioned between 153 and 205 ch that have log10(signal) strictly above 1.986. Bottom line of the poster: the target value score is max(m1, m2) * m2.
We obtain 169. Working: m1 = 0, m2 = 13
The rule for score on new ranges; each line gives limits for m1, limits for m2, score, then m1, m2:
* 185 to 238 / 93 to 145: 0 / 13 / 0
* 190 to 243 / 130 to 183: 154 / 14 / 11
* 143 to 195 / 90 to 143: 0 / 16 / 0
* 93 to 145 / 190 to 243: 144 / 1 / 12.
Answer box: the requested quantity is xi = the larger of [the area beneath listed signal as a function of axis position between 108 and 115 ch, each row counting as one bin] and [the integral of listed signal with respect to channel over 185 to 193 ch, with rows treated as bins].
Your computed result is 770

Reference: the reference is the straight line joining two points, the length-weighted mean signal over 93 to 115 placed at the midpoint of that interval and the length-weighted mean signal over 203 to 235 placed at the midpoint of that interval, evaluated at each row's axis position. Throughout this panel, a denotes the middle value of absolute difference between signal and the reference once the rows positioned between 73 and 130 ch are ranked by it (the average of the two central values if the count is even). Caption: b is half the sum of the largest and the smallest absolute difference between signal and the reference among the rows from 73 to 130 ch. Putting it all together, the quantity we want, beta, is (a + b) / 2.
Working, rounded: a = 1.1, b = 2.8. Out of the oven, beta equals 1.9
